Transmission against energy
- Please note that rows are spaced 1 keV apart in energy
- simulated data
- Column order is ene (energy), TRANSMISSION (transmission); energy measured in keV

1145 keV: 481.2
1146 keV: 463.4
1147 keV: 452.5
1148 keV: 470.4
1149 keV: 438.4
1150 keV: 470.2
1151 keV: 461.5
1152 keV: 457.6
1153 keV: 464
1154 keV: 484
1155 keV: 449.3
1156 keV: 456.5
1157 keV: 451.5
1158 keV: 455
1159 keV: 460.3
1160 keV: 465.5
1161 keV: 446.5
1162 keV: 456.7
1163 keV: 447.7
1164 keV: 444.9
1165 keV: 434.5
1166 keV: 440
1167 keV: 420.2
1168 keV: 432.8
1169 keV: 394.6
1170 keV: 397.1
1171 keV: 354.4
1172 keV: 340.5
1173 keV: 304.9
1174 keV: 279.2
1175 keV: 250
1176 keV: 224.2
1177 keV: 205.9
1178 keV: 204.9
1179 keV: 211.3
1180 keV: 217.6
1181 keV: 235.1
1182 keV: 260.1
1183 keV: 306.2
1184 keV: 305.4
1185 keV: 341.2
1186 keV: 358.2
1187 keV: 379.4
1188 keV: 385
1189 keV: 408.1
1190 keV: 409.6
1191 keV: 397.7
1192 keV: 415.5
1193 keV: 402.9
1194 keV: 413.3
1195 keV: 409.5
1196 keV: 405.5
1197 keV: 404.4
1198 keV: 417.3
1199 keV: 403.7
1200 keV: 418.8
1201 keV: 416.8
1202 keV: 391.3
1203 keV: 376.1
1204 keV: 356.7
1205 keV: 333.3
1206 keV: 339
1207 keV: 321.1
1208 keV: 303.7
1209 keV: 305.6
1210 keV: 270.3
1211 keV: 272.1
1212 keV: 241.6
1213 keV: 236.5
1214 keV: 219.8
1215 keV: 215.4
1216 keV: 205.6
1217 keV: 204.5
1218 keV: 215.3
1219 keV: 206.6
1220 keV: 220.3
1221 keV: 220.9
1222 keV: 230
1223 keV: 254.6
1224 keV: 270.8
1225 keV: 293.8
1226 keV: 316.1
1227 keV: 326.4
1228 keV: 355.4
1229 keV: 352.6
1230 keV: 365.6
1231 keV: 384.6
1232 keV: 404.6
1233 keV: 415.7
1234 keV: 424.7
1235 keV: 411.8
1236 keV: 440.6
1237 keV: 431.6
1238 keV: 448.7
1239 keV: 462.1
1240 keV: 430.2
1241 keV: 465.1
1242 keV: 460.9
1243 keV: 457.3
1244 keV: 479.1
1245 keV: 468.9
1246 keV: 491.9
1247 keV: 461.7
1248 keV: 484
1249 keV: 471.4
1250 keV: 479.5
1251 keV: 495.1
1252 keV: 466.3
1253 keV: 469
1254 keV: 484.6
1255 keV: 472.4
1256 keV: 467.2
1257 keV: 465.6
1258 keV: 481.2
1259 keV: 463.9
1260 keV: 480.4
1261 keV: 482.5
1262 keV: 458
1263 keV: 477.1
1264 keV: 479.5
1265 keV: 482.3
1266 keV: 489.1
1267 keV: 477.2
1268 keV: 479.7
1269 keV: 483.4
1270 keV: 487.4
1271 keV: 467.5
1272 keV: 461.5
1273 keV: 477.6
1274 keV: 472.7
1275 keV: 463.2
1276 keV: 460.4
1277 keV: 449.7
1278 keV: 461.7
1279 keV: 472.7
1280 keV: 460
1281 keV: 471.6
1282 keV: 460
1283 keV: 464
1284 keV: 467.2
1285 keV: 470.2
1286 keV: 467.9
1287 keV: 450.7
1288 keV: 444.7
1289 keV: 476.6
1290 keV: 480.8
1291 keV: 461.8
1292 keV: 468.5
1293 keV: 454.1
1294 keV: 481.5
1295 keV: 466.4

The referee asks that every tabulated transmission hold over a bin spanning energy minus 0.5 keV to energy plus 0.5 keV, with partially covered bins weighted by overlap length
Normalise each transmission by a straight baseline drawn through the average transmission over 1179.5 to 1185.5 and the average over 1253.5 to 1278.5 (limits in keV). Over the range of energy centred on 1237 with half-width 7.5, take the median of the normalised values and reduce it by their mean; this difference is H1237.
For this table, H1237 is 0.00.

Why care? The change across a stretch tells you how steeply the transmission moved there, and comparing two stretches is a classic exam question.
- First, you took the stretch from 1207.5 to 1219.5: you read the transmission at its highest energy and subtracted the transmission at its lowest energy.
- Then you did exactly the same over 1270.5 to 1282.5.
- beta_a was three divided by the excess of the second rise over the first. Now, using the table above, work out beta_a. 0.033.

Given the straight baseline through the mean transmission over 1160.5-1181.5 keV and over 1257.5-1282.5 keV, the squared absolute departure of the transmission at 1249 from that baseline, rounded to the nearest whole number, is 749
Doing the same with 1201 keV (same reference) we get 1347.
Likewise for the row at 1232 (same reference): 282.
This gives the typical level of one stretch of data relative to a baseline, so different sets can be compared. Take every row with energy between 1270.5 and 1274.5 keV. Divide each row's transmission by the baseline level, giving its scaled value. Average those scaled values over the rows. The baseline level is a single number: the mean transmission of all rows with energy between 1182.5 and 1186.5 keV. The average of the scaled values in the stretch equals 1.43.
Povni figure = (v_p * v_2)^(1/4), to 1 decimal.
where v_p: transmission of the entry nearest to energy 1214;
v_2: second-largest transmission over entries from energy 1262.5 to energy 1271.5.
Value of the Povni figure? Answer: 18.1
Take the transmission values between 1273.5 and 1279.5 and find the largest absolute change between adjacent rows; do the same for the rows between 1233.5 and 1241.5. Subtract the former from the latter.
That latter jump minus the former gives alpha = 23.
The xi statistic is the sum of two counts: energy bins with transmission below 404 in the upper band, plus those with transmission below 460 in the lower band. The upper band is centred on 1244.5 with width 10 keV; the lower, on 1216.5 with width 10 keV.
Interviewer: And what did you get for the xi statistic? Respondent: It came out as 10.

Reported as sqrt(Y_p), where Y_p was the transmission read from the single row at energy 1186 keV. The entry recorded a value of 18.9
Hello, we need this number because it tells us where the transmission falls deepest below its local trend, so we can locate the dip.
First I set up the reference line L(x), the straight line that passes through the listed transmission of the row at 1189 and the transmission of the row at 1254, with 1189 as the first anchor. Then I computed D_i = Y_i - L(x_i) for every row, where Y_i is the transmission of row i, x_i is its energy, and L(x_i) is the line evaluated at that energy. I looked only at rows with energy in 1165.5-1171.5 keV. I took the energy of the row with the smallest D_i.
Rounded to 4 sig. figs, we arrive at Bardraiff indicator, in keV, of 1171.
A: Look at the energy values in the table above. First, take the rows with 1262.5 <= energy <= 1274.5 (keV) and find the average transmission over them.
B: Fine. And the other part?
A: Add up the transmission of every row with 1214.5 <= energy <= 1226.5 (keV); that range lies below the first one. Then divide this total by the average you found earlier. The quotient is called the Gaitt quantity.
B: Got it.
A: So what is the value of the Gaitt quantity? 6.0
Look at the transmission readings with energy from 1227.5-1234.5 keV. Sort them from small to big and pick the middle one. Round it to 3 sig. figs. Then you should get 385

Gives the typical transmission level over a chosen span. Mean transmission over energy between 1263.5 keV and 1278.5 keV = 473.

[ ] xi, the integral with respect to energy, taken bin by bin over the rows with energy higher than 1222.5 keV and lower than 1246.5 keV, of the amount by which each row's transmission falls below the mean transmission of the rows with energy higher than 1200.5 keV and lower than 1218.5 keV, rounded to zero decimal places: -2647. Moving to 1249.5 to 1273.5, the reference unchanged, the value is -4462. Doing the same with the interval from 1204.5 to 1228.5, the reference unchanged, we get 588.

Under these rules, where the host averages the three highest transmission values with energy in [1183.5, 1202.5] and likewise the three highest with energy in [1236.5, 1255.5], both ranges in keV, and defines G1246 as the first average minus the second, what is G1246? -73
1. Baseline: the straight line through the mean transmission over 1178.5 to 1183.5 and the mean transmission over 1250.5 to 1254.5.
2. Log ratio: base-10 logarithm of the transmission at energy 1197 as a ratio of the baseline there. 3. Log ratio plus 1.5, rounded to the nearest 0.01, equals 1.63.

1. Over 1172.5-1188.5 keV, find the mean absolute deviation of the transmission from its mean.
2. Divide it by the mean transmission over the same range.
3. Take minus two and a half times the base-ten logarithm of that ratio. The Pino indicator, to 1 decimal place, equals 1.8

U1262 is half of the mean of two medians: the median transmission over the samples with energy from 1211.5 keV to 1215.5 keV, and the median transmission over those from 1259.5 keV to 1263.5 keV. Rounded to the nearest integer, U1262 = 177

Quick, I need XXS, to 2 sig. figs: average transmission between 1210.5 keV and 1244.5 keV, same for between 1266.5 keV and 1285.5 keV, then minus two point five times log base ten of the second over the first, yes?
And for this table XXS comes -0.37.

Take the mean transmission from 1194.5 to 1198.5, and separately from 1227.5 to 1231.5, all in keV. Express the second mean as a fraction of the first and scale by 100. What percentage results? 89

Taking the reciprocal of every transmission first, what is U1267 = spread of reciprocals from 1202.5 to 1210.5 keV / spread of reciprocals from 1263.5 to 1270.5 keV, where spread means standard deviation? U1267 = 18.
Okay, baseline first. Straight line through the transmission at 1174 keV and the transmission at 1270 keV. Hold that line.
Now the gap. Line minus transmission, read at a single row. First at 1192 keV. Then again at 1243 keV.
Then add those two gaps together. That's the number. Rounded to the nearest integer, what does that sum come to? -126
